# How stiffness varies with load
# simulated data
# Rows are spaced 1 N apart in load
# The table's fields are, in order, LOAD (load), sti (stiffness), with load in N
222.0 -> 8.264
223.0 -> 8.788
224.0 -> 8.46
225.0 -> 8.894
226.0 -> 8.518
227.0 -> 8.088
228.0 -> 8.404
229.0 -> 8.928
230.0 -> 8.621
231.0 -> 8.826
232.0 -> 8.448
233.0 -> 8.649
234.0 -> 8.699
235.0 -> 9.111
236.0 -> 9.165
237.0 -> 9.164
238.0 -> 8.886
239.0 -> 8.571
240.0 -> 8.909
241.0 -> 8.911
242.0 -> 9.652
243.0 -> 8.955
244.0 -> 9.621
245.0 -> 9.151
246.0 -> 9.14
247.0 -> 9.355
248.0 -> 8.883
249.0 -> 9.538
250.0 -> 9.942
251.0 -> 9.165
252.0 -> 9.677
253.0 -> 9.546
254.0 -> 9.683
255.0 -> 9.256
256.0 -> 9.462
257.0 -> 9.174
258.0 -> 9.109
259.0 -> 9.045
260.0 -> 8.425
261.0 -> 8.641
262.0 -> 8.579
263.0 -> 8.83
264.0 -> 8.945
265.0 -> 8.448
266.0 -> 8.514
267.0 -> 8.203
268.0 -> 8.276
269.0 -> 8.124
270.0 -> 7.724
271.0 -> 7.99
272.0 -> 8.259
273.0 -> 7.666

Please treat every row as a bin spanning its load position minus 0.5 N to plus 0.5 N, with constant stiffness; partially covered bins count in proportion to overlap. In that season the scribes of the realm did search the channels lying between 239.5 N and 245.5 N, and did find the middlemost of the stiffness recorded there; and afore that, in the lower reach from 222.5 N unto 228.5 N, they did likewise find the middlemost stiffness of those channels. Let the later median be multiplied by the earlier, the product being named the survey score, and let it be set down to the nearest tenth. 76.9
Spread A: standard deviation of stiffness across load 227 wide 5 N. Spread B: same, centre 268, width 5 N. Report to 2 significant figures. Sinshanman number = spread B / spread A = 0.82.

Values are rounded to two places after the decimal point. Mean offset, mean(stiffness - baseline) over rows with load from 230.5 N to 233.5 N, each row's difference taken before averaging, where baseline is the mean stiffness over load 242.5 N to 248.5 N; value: -0.54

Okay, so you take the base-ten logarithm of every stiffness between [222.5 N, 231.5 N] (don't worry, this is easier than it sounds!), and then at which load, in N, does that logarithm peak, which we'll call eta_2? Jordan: 229.0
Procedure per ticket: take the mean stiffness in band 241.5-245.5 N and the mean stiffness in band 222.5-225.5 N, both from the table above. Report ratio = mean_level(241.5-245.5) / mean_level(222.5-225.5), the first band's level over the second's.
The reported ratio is 1.07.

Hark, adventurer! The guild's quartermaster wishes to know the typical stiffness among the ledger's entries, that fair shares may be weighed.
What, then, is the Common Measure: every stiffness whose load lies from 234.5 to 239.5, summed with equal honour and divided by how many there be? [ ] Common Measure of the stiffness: 9.0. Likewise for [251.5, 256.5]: 9.5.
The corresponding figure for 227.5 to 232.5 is 8.6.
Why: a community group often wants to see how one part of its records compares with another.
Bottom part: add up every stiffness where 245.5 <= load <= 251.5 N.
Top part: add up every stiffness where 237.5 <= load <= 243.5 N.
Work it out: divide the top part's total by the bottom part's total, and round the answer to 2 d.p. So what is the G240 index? 0.96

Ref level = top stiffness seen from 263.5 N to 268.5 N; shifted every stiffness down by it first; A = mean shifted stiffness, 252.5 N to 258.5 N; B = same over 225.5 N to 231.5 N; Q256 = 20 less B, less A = 20.0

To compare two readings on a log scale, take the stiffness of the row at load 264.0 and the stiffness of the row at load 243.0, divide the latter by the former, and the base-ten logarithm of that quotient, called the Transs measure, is 0.00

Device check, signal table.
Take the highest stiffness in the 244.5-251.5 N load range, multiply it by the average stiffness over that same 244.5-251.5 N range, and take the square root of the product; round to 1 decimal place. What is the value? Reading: 9.6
